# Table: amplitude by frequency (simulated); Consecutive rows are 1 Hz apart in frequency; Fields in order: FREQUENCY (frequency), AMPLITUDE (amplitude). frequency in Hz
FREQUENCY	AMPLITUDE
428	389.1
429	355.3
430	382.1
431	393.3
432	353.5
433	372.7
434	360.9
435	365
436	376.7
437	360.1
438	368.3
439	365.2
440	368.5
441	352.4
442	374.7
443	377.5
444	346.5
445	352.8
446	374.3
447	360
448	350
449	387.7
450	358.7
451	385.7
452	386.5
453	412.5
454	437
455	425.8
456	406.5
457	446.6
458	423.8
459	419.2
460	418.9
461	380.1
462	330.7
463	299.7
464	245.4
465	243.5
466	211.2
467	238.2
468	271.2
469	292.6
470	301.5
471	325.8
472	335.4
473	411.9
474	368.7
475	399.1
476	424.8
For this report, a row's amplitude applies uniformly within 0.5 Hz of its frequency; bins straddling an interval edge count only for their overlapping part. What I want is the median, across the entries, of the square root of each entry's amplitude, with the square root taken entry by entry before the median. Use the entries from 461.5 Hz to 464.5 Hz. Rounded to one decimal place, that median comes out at 17.3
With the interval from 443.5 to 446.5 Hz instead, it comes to 18.8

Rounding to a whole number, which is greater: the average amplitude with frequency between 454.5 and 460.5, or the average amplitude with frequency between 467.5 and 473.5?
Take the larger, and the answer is 423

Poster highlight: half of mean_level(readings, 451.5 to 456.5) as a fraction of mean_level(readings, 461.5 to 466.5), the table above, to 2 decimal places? 0.78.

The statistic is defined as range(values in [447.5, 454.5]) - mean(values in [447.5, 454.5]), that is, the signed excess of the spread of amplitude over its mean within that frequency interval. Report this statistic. -301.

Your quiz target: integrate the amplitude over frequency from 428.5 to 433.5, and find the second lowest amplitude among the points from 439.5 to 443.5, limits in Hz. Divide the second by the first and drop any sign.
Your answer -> 0.198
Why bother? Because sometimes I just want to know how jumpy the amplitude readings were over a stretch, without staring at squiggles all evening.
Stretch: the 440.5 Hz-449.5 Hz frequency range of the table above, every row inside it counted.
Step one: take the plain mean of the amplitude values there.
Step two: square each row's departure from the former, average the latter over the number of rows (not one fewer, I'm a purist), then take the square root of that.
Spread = 14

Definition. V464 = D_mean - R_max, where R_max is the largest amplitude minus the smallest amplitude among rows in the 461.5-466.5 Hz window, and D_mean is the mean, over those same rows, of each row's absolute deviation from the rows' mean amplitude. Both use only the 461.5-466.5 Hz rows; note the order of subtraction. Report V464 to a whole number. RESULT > -80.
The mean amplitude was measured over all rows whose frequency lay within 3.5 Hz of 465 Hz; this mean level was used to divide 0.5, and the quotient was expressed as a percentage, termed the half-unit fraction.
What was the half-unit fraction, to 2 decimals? 0.19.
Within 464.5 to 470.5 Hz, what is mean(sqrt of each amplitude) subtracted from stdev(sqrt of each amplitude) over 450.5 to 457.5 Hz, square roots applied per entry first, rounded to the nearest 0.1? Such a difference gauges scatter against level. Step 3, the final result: -15.5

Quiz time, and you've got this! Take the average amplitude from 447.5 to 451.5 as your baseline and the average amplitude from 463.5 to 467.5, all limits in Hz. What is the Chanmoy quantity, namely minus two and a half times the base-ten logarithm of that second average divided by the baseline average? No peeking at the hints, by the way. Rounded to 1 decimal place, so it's 0.5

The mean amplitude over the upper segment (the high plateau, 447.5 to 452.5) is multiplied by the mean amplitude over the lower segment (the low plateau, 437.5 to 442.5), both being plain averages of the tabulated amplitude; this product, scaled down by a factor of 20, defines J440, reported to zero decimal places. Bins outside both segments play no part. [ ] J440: 6836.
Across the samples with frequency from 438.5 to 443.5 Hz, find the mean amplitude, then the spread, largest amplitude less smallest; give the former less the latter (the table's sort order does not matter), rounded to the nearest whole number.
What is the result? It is 343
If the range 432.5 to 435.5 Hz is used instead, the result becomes 354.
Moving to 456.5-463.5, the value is 242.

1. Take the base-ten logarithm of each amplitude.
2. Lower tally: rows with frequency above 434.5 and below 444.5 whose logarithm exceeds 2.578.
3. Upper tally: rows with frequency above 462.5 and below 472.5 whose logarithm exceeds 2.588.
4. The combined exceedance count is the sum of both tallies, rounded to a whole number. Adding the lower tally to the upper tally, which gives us 0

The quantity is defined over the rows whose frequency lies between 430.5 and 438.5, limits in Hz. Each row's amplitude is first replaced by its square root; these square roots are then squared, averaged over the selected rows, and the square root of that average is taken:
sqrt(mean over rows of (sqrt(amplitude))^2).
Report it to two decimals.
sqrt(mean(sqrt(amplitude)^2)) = 19.20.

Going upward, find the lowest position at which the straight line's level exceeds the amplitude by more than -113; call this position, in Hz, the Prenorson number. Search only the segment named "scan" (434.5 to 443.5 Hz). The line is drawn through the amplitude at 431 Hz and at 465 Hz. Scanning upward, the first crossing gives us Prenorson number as 435 Hz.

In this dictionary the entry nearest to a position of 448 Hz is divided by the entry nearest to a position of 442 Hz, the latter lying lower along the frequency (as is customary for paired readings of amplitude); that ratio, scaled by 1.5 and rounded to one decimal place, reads 1.4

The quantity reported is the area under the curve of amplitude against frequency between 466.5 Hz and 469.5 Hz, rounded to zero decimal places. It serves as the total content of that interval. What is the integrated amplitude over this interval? 802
